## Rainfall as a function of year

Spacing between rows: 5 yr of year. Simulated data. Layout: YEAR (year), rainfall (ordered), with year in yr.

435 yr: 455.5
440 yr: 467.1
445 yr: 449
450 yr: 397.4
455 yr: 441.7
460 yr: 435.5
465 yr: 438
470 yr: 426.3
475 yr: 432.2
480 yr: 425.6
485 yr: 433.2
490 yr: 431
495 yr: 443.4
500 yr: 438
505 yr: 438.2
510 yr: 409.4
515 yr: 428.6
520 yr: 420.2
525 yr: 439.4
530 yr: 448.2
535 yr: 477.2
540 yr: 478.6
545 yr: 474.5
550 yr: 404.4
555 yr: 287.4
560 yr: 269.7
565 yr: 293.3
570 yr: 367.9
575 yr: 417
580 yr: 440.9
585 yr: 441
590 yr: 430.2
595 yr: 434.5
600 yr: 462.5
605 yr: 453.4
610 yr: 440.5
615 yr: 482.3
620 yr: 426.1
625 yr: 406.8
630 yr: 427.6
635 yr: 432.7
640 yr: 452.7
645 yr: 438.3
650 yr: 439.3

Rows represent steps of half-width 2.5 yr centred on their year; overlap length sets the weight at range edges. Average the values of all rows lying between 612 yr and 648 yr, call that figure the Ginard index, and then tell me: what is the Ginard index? 438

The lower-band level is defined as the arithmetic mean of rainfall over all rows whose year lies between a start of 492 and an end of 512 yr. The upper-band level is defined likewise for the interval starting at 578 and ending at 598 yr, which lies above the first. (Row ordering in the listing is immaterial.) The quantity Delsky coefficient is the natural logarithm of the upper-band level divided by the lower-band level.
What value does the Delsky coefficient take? 0.01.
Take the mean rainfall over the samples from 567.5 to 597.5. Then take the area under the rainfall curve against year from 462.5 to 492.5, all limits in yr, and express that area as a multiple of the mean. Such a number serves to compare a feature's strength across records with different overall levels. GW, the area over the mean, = 30.6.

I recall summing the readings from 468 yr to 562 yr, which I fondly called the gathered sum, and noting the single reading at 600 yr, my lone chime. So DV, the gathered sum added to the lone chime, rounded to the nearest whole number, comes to 8468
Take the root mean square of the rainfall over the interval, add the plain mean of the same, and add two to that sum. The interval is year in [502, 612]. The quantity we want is 839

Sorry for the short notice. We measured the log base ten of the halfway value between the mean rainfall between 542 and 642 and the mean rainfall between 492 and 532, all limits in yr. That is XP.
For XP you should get 2.626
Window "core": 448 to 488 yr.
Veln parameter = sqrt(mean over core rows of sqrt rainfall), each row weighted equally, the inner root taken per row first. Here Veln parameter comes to 4.55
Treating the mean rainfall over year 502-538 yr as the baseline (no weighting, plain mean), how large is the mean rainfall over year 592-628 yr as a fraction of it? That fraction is 1.01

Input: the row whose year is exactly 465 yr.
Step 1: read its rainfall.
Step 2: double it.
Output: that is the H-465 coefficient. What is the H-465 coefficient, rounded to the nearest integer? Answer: 876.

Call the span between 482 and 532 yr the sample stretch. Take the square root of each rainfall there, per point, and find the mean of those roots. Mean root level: 20.8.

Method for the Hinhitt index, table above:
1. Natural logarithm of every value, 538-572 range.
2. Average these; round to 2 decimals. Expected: 5.88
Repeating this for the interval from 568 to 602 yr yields 6.06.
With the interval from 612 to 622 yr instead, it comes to 6.12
